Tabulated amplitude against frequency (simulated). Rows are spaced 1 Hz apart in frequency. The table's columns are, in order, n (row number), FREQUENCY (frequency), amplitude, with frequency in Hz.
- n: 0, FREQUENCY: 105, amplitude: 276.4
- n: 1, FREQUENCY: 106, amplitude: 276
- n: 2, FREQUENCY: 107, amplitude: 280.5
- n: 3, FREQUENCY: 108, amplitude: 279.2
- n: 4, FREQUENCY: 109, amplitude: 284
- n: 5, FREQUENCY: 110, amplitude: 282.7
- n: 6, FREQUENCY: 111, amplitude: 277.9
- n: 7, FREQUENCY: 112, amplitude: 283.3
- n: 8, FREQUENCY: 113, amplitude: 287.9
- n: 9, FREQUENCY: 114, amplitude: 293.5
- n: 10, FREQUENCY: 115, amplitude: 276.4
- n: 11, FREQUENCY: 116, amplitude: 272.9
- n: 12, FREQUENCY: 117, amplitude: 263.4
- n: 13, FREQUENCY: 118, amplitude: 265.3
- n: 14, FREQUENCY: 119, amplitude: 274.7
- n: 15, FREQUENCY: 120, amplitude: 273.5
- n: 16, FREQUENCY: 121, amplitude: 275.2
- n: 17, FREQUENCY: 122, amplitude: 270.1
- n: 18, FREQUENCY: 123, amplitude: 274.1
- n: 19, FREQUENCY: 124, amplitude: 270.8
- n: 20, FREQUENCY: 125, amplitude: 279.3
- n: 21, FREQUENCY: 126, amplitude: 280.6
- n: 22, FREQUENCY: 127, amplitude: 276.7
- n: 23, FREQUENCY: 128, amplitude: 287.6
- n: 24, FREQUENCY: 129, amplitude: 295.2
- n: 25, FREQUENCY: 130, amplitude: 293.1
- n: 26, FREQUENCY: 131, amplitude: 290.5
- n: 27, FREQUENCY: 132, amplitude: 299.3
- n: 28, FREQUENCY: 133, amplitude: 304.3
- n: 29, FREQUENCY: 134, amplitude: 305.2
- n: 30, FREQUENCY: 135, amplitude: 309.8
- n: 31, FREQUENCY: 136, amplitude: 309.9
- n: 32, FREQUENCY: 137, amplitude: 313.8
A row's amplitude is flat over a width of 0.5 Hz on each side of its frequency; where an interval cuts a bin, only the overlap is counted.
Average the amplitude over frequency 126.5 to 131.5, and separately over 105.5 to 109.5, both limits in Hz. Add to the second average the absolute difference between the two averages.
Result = 289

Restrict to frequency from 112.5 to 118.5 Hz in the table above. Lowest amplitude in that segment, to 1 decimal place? 263.4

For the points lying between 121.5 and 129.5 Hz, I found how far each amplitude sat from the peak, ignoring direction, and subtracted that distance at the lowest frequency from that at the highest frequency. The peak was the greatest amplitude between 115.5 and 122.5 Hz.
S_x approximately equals 15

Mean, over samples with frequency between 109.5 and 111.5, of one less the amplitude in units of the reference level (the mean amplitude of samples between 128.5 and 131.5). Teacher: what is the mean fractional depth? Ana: 0.043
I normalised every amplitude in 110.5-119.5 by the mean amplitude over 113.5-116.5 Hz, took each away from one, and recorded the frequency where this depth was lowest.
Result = 114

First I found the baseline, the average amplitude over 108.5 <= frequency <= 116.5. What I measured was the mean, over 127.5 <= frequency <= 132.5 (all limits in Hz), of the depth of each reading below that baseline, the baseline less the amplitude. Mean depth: -11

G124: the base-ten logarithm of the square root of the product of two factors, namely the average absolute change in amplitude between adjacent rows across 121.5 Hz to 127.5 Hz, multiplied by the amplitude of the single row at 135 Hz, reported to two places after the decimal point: 1.56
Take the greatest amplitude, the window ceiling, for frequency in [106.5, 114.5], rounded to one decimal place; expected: 293.5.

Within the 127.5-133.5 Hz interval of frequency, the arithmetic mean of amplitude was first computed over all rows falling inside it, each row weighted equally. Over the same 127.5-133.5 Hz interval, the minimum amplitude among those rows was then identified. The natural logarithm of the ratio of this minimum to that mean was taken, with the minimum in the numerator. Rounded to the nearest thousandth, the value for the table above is -0.025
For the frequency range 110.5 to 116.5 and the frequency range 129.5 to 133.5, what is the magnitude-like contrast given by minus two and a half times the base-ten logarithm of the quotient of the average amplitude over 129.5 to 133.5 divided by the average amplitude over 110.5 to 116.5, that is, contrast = -0.06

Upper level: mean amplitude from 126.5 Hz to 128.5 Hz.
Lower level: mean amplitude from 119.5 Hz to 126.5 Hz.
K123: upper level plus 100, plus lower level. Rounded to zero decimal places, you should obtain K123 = 657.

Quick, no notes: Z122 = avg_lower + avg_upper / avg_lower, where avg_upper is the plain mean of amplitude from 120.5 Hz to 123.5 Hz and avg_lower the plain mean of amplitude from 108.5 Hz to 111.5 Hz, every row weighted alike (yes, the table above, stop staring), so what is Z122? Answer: 283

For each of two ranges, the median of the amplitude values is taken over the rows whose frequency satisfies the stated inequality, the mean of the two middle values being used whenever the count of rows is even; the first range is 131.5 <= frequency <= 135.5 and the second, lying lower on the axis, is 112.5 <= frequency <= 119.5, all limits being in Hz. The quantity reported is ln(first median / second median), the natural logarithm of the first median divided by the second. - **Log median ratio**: 0.10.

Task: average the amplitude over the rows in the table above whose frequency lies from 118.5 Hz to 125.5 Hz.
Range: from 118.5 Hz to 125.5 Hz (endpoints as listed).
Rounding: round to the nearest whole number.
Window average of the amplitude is 274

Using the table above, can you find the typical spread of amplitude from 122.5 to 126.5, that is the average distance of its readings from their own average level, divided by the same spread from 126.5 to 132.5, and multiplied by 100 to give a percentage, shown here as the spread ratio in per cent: 68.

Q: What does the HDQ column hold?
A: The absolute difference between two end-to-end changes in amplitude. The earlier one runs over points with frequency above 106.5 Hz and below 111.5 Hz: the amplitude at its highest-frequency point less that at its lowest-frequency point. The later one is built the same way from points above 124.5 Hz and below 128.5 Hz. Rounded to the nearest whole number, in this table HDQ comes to 11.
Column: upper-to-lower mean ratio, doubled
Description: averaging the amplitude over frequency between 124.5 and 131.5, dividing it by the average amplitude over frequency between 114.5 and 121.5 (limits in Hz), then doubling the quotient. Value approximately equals 2.11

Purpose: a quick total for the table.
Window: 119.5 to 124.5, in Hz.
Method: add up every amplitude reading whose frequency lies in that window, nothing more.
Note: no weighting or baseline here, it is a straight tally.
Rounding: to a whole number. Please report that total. 1364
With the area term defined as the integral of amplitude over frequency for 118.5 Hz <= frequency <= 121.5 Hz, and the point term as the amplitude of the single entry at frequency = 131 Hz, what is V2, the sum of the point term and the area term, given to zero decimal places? 1114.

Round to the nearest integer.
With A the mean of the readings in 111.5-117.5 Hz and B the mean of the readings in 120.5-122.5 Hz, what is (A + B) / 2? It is 276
